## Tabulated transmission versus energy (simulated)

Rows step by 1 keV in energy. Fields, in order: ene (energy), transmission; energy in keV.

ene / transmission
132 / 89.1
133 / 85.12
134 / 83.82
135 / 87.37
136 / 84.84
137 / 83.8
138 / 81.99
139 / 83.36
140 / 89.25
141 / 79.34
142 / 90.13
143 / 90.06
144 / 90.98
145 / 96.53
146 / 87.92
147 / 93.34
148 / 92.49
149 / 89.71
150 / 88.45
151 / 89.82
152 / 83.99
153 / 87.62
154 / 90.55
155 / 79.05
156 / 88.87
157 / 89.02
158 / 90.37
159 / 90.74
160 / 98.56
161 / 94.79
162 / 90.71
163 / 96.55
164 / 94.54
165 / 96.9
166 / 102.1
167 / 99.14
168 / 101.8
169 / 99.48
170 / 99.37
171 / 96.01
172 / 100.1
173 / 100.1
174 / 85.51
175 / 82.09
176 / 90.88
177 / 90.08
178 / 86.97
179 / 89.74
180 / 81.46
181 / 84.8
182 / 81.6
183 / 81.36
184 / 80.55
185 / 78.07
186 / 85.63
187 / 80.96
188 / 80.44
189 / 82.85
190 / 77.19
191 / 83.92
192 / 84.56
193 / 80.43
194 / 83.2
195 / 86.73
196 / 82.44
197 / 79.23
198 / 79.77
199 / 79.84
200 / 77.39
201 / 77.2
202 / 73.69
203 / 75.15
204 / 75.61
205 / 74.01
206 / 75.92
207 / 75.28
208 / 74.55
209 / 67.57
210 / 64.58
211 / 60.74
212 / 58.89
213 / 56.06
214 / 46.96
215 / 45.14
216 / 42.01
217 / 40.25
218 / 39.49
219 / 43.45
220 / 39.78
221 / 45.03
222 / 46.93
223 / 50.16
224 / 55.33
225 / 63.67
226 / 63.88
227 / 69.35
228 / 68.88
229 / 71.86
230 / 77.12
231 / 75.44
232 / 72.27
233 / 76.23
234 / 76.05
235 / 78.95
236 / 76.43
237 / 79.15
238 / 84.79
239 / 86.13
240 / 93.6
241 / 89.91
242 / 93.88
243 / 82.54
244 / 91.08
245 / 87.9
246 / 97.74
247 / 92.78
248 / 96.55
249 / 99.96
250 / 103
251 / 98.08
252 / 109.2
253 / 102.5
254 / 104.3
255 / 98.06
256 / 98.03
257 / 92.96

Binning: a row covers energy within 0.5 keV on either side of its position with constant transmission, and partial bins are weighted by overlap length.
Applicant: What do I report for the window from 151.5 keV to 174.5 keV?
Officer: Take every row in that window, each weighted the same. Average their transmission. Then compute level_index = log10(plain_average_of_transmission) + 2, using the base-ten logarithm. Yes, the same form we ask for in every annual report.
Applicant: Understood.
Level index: 3.972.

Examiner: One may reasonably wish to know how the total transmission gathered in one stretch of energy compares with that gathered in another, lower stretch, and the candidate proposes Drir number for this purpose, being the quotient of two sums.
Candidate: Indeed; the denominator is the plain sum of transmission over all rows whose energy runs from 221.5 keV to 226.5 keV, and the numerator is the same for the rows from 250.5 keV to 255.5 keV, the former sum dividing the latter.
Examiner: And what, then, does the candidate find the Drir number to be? 1.83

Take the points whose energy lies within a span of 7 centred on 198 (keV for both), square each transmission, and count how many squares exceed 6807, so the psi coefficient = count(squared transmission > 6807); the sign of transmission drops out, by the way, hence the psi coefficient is 1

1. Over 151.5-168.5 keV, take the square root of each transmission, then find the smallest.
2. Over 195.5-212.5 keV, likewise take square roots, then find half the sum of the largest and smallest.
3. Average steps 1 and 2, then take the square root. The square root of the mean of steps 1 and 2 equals 2.94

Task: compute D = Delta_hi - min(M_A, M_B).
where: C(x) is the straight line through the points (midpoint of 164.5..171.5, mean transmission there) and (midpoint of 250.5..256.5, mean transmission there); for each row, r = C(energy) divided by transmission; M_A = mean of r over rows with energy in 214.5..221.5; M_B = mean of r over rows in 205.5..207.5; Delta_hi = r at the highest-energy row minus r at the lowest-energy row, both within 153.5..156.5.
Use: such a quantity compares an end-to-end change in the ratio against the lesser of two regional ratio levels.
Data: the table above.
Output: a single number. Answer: -1.31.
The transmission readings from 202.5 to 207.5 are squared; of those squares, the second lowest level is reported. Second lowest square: 5648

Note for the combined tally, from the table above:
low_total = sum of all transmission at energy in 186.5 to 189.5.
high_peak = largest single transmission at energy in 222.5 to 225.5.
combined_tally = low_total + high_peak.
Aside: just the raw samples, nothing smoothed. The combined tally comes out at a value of 308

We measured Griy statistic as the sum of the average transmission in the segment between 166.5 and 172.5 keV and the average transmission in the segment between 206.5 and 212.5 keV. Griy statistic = 166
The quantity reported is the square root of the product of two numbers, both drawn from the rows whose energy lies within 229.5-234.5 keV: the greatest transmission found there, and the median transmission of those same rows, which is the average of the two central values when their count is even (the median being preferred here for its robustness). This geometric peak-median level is 77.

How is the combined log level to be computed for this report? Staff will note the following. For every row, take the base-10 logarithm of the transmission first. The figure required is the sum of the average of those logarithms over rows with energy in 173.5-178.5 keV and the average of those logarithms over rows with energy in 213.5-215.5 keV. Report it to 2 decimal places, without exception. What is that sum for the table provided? 3.60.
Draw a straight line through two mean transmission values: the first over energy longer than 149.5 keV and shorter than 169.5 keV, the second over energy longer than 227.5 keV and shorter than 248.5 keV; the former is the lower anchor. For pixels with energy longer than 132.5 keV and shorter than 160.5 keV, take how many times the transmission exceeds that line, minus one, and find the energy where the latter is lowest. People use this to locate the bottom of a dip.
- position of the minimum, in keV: 141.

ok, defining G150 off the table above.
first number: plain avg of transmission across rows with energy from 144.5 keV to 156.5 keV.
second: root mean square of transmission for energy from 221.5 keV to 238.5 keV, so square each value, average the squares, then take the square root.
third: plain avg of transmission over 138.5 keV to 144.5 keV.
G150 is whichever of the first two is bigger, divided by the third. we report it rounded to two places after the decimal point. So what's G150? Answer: 1.02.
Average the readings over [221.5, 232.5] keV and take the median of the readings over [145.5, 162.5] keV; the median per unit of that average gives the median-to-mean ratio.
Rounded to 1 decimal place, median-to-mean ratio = 1.4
